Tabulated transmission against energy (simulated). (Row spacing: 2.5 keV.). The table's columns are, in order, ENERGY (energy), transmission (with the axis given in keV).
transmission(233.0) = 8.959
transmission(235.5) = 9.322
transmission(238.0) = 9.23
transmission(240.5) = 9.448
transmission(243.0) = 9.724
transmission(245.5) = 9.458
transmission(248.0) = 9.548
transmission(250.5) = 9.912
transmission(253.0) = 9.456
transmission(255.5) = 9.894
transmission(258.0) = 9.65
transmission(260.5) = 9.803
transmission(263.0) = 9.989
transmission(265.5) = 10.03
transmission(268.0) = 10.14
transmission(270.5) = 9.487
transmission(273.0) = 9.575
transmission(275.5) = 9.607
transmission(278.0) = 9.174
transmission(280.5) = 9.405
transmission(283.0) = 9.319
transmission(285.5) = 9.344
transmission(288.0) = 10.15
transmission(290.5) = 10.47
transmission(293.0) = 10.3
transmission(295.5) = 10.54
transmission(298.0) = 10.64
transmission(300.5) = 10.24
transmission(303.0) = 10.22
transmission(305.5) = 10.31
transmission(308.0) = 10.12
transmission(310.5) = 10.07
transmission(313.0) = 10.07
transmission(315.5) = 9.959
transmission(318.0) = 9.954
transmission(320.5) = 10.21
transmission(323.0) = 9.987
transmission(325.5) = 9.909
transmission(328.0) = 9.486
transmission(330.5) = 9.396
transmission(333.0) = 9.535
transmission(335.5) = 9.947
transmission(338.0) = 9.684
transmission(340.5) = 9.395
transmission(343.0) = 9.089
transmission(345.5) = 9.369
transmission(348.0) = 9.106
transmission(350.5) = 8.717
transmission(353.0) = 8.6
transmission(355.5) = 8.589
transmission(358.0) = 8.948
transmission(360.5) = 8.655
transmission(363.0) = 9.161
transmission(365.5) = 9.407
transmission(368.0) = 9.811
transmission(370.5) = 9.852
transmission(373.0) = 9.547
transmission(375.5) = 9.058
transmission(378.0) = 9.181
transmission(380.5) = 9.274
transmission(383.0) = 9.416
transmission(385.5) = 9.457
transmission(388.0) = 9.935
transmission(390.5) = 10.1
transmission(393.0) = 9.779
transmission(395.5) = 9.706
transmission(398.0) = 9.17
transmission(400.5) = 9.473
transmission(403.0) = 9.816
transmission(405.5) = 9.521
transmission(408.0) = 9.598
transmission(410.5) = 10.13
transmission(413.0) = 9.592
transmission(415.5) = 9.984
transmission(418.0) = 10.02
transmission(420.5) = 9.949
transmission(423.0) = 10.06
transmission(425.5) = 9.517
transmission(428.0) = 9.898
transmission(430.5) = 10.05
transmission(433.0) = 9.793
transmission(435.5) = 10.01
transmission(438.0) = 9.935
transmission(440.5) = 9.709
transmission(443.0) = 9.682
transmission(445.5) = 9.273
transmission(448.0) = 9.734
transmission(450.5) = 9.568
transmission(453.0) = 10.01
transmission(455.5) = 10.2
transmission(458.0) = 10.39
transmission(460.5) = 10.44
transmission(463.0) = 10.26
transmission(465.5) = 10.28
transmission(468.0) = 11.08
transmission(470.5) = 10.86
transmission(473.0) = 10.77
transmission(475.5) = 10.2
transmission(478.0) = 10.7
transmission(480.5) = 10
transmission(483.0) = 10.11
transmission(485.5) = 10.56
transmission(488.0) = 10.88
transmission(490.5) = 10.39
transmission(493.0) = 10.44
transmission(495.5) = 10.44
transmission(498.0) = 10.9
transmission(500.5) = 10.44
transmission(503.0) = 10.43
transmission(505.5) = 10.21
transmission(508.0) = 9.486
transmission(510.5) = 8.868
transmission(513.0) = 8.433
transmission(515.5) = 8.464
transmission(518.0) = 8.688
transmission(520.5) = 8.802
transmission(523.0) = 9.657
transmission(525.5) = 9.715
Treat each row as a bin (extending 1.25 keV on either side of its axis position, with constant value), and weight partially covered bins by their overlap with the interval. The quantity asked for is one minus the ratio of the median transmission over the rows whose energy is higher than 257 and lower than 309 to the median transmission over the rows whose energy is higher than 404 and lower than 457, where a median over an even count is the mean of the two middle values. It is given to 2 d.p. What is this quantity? -0.01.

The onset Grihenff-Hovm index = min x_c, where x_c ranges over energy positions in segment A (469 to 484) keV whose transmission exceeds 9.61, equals 470.5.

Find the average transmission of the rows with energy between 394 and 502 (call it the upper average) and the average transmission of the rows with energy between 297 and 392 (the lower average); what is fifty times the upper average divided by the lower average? 52.6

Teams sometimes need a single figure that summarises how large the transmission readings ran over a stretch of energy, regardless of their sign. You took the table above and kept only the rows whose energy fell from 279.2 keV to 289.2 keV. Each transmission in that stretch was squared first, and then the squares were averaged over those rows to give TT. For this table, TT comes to 91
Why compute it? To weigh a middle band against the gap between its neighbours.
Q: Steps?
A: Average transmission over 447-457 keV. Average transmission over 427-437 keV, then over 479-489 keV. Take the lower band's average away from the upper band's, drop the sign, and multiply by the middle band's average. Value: 4.4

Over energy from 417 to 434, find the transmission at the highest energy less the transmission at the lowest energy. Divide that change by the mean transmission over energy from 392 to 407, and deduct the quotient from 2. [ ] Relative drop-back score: 2.02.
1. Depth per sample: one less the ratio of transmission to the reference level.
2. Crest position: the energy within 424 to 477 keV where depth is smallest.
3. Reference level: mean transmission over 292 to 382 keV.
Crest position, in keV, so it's 468.0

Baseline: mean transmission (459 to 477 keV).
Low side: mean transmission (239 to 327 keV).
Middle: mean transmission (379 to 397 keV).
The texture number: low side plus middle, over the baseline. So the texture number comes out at 1.85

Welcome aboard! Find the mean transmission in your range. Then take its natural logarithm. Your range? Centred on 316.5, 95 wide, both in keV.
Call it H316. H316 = 2.27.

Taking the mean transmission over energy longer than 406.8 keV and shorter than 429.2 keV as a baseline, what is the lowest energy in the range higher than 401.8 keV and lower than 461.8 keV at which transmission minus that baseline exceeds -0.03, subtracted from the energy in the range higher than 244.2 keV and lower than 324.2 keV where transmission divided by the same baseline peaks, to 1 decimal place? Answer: -112.5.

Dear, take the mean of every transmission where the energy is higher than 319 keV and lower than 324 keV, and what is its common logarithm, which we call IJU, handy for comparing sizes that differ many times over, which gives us 1.00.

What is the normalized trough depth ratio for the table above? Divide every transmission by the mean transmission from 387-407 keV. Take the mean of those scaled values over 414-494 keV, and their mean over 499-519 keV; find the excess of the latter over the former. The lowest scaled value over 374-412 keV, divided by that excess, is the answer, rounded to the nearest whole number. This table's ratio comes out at -12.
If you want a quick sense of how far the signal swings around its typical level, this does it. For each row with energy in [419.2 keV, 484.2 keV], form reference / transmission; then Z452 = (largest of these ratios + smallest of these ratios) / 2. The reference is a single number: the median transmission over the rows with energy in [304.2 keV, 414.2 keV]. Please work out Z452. 0.95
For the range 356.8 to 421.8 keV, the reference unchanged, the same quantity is 1.02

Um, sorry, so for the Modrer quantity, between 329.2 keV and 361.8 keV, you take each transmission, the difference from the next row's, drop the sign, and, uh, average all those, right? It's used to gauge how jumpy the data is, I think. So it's 0.260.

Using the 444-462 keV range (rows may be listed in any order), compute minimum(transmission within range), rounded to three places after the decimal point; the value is 9.273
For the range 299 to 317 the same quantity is 9.959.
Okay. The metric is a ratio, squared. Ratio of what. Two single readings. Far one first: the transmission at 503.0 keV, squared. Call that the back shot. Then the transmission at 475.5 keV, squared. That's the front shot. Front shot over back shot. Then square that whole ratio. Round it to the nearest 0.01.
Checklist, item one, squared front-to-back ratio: 0.91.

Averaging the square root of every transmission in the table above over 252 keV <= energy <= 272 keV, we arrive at 3.131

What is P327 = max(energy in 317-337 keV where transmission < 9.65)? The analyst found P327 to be 333.0 keV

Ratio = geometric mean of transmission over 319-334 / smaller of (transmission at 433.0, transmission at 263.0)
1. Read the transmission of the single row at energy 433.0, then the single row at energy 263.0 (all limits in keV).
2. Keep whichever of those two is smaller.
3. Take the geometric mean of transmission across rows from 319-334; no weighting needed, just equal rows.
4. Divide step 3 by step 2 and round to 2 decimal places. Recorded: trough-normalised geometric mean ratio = 1.00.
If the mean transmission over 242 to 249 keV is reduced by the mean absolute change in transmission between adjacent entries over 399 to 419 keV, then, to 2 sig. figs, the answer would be 9.3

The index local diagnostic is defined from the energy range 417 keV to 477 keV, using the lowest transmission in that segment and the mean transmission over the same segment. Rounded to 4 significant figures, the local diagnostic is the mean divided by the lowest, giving 1.086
